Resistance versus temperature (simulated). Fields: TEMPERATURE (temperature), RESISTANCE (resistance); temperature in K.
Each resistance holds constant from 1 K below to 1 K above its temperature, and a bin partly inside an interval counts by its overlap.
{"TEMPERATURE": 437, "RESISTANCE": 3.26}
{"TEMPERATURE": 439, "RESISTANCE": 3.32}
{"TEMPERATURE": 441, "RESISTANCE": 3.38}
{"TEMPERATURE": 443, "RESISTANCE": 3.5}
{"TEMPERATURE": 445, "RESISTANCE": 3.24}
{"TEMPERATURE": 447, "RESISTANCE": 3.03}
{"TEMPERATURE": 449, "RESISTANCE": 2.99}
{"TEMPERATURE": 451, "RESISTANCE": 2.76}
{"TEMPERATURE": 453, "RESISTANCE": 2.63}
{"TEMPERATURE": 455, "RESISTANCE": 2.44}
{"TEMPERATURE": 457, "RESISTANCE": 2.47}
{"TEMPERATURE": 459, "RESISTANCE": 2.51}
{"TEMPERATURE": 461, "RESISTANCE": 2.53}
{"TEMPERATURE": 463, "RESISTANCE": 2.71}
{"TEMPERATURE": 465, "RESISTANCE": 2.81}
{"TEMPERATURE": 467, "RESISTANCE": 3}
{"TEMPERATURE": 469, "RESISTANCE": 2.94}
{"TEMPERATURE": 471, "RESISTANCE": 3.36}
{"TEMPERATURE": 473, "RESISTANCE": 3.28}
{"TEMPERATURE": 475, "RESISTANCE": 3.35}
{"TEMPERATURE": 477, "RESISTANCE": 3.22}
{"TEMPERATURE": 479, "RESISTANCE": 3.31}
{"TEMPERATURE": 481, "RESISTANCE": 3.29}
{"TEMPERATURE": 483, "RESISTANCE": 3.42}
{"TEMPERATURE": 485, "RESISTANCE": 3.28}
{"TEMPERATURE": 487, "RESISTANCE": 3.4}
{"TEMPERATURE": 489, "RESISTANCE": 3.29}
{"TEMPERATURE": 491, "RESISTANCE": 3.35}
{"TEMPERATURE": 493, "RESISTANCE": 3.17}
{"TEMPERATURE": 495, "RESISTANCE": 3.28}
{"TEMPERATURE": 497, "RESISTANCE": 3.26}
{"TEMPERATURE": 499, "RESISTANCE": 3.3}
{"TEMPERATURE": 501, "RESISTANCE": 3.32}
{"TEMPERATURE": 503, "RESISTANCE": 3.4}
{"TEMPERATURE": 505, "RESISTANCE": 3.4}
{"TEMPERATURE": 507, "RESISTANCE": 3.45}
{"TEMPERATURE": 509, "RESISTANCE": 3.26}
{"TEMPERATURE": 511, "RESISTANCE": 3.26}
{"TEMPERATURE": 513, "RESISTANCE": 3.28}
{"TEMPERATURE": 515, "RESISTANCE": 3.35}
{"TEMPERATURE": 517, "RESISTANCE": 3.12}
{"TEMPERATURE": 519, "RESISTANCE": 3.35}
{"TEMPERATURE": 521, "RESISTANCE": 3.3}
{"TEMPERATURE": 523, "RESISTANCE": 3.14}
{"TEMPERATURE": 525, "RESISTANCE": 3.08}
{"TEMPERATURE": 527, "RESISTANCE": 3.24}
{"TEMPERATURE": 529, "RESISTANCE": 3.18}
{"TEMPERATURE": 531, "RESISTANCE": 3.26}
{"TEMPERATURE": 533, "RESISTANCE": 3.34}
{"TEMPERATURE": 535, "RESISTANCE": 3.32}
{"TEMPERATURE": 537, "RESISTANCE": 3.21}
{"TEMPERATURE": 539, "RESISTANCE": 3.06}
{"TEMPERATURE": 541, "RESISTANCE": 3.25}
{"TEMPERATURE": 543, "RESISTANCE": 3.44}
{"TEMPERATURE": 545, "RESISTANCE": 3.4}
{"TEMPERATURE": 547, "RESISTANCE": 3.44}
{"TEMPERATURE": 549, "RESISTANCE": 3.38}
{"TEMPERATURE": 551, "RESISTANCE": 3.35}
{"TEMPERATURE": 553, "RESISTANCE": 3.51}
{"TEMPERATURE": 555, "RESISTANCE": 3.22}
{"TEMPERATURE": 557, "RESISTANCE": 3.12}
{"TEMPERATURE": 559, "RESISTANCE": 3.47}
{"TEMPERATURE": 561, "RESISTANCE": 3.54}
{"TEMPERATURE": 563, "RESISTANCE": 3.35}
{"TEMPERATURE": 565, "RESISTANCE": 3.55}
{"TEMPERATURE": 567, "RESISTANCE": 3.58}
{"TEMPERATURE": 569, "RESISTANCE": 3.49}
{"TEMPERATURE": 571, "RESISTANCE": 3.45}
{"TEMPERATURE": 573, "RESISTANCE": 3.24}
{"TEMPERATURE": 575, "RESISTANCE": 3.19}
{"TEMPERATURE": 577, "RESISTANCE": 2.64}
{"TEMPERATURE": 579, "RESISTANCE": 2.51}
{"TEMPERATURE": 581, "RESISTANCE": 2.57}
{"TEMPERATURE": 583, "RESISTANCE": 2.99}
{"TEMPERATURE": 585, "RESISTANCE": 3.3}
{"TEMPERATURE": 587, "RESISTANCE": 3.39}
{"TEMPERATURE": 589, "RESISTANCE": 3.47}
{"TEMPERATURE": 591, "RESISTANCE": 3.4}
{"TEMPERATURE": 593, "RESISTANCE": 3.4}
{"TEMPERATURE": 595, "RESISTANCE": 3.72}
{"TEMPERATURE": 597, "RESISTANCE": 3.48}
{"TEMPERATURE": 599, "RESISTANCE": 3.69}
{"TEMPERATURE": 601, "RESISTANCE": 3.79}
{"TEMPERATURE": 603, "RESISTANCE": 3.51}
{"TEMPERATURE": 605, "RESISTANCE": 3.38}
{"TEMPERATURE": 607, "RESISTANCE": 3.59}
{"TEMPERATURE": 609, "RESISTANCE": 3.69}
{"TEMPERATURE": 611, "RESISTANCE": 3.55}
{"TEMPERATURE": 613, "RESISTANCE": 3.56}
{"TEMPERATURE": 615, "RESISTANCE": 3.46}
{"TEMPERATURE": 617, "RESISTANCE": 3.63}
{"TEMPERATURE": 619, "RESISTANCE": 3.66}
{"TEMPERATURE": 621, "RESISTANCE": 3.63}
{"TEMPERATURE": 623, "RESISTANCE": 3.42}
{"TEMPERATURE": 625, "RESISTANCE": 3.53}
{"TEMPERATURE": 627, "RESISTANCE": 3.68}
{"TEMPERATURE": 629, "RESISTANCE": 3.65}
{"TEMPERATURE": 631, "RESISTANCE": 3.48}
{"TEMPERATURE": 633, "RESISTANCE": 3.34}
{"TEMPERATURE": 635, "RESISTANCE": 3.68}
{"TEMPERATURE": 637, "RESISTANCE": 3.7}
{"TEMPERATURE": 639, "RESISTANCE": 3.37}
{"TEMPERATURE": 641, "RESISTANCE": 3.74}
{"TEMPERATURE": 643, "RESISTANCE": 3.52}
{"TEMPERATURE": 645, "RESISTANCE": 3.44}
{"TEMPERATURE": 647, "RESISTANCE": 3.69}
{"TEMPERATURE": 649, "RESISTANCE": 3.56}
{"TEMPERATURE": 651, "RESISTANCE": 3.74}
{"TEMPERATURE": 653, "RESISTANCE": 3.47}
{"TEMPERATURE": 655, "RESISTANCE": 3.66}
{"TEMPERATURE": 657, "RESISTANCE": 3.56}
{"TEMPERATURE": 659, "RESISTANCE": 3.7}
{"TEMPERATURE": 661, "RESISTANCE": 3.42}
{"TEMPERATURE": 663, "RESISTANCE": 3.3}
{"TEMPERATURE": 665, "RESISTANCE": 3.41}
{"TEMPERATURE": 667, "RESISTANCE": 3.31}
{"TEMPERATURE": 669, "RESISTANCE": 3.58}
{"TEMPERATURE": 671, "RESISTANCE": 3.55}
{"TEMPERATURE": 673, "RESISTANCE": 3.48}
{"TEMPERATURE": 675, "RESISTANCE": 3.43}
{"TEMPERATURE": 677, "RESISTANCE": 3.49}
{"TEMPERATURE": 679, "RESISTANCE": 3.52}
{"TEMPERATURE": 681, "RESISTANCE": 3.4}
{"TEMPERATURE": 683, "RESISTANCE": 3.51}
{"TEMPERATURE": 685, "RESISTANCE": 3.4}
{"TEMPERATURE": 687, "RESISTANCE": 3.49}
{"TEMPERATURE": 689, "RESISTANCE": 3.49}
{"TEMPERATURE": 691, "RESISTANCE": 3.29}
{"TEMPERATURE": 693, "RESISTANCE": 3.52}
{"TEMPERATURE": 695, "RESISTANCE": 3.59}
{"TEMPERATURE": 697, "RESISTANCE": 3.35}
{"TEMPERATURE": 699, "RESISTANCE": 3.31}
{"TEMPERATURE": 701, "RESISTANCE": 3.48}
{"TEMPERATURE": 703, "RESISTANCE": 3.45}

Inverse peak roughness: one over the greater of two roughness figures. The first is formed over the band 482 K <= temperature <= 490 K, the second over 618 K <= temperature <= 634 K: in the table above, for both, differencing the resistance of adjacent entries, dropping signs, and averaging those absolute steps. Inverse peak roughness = 8.1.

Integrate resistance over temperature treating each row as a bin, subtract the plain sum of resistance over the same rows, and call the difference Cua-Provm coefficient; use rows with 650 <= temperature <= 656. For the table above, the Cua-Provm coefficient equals 10.9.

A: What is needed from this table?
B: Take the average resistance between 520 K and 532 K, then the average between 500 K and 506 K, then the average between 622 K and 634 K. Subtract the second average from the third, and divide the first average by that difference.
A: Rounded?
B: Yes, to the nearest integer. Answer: 22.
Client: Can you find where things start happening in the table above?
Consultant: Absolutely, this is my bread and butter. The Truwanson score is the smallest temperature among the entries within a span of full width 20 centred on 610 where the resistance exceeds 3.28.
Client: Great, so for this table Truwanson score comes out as 601 K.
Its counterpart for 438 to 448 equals 439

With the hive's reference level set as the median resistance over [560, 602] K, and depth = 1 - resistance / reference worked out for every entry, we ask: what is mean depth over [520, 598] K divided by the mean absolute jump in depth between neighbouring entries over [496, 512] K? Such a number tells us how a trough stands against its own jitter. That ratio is 2.2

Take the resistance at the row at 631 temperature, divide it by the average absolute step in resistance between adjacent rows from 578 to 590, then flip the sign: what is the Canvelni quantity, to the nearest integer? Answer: -18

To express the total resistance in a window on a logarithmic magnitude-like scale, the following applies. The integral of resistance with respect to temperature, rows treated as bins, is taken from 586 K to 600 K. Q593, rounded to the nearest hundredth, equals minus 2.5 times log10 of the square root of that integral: -2.11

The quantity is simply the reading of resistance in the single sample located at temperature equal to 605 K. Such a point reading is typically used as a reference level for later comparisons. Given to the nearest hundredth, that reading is 3.38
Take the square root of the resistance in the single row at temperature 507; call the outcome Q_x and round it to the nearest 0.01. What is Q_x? 1.86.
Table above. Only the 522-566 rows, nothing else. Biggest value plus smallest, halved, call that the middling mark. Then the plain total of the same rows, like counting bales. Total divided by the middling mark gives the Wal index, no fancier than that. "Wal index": 22.0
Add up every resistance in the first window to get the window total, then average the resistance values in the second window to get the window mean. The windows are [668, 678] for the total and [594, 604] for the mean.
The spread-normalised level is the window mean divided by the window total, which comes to 0.21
